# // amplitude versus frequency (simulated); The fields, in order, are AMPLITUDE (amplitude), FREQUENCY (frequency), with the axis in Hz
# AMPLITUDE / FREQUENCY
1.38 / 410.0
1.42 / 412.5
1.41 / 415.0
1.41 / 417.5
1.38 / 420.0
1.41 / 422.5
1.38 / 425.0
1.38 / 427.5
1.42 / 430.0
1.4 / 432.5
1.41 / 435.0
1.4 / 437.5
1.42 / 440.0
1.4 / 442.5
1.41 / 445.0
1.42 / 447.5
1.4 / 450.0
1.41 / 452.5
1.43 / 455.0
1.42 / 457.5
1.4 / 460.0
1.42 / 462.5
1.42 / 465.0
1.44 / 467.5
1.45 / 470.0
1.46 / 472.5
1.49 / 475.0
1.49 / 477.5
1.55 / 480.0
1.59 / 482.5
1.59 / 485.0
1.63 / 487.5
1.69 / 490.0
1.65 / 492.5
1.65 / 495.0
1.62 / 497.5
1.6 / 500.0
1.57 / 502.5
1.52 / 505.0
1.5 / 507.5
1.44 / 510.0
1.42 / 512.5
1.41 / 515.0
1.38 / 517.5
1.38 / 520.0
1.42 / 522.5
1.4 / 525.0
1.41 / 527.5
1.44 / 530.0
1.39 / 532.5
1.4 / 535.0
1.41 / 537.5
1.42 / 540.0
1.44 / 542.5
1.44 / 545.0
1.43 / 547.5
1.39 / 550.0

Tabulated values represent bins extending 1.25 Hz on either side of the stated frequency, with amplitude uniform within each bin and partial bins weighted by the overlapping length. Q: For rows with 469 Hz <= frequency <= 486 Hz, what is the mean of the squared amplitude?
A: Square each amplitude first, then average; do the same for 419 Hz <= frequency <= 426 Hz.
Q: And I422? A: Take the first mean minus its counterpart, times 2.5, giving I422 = 0.93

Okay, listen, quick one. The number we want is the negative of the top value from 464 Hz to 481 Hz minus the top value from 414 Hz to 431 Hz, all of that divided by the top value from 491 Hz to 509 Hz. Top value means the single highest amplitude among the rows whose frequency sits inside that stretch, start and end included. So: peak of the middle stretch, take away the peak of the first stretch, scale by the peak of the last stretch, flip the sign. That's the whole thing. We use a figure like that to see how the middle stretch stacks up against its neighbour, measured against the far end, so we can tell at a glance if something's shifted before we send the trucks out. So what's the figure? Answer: -0.079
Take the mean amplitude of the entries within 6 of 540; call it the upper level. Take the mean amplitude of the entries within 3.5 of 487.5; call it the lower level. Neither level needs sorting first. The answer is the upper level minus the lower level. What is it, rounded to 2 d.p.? -0.21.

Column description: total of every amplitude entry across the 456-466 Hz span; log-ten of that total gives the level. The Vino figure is 0.75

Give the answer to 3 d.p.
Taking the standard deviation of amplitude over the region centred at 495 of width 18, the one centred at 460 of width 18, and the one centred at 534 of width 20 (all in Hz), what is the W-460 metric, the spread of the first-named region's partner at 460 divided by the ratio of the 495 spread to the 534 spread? 0.006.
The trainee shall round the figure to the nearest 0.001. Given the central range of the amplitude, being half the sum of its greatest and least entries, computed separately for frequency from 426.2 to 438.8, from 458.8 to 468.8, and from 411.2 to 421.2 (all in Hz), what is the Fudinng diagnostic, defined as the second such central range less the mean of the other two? 0.020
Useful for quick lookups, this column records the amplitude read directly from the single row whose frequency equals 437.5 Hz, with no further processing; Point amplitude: 1.4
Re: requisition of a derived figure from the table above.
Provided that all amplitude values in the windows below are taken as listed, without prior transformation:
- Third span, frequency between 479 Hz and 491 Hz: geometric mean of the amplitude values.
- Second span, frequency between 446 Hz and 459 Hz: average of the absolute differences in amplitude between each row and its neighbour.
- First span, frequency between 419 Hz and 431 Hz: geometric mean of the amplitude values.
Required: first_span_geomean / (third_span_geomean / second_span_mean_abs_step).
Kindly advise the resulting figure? 0.013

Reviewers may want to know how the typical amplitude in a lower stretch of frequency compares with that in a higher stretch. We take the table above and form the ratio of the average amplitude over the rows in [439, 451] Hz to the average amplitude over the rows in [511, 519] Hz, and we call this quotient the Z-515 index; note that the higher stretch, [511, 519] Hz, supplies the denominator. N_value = 1.00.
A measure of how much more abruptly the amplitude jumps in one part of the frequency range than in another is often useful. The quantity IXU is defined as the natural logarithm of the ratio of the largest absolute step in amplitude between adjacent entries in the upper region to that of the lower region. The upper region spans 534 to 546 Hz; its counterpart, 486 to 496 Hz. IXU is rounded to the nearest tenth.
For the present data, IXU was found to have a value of -1.1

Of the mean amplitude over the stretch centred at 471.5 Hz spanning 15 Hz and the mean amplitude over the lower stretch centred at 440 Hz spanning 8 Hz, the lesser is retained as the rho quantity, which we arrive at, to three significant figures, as 1.41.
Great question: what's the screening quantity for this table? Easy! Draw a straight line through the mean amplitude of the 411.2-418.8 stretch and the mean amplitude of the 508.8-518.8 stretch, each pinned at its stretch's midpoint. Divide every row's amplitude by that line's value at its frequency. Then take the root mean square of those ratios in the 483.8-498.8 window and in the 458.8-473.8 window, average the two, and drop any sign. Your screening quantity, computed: 1.09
